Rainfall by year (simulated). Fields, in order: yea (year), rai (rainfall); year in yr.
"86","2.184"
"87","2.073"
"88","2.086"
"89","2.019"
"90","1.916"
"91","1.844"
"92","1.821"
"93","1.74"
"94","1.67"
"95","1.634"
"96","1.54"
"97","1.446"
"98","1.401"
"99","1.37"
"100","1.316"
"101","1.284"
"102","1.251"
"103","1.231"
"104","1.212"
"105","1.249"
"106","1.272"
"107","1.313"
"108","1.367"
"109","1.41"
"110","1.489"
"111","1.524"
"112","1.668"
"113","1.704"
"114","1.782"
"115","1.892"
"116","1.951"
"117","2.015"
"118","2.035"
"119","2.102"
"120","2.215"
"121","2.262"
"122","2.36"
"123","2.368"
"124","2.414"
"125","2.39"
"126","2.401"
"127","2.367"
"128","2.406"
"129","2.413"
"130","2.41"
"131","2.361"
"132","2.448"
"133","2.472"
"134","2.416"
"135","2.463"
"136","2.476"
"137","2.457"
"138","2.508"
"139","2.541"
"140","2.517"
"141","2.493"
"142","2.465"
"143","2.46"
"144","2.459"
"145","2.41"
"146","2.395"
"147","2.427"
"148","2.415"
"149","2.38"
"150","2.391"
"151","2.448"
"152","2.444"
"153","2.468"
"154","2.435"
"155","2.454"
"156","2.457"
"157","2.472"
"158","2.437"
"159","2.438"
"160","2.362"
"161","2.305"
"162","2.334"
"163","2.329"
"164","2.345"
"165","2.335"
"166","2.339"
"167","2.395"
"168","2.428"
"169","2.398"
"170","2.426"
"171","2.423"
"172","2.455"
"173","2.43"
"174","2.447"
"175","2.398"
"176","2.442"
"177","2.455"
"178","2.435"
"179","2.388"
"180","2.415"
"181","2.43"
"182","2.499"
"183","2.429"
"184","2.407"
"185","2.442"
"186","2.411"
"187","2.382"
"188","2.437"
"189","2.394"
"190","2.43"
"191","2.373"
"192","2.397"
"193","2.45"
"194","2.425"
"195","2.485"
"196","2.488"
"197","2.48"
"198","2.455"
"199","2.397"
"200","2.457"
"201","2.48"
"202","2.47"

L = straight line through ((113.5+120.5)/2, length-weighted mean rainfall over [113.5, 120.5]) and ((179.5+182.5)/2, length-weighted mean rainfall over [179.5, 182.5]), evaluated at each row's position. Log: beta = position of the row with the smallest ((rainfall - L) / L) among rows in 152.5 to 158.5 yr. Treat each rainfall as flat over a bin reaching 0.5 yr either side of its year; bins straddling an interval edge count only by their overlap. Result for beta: 158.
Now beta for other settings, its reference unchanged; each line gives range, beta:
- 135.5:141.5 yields 137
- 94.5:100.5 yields 100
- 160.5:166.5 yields 166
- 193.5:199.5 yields 199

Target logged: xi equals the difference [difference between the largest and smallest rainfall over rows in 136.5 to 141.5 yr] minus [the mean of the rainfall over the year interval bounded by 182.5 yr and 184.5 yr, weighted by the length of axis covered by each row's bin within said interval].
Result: -2.33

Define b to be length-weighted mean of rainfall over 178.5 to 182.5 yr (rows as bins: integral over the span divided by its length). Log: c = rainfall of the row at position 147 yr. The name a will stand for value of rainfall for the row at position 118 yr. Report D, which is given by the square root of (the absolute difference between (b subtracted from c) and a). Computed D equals 1.43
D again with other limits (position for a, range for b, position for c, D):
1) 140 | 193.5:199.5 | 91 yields 1.77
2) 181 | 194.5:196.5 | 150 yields 1.59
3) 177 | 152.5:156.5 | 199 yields 1.58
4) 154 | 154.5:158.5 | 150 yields 1.58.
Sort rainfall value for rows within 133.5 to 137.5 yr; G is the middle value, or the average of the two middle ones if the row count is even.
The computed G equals 2.46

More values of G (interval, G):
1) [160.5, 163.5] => 2.33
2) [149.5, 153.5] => 2.45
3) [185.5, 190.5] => 2.41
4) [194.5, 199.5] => 2.48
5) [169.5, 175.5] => 2.43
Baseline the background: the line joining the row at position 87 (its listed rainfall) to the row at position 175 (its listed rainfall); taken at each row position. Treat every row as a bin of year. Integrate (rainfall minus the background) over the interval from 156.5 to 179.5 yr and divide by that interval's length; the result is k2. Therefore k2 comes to 0.03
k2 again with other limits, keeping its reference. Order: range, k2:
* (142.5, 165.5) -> 0.09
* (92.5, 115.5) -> -0.67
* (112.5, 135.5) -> 0.04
